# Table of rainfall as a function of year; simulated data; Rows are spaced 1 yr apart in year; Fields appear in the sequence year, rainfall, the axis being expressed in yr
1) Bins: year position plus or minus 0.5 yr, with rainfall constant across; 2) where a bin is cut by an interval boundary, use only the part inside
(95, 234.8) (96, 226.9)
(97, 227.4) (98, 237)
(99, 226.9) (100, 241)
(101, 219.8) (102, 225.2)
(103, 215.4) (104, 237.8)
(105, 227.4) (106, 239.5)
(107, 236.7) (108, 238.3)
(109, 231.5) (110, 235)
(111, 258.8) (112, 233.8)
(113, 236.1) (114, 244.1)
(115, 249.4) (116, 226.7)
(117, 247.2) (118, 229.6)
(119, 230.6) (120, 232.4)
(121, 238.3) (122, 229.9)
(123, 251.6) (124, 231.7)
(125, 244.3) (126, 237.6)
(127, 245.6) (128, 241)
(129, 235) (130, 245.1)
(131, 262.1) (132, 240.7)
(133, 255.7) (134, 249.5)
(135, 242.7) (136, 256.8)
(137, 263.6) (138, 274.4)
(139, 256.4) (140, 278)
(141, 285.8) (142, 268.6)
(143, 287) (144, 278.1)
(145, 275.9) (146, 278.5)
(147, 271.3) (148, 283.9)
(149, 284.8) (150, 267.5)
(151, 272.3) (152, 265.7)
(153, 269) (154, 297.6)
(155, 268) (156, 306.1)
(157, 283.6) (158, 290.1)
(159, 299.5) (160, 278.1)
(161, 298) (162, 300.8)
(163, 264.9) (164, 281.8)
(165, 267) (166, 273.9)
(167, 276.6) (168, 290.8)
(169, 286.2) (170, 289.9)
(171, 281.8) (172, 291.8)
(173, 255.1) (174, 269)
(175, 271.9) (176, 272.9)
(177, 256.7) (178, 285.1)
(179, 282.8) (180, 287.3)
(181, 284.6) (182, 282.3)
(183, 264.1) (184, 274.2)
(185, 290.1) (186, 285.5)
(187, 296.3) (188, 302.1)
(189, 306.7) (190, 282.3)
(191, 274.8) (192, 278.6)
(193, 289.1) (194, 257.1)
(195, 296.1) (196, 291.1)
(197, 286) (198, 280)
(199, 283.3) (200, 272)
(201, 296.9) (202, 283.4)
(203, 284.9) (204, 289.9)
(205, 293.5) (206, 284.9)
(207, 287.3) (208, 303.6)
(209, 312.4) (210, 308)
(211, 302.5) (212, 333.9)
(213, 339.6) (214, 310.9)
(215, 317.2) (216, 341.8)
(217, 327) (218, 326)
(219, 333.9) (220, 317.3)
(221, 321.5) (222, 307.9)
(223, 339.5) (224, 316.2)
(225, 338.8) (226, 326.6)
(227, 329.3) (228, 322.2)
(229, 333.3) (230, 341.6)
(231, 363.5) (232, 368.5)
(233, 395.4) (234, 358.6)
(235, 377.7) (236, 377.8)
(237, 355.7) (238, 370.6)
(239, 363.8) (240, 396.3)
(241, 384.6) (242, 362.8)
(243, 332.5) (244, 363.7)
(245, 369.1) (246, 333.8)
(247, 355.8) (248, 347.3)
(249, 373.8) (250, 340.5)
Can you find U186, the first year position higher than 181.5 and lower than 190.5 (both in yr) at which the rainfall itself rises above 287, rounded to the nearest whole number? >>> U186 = 185 yr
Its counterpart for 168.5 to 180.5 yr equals 170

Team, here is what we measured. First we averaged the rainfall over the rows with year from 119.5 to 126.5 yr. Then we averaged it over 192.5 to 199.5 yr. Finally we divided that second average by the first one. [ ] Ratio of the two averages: 1.19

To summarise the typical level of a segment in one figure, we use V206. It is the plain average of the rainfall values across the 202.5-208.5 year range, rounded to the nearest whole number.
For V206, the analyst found 291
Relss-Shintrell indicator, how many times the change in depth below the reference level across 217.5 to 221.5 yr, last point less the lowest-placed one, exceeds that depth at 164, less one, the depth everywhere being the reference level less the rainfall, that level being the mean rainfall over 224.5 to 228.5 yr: -0.91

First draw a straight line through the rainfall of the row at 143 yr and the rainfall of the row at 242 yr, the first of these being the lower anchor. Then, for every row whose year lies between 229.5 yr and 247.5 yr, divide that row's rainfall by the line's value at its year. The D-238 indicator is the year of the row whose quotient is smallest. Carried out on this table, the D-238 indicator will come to 246 yr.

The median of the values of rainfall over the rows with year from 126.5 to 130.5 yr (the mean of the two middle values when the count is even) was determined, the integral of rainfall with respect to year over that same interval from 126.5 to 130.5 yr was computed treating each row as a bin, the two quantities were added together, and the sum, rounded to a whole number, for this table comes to 1210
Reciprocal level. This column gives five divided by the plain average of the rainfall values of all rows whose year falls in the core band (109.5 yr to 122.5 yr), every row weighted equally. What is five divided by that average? 0.0210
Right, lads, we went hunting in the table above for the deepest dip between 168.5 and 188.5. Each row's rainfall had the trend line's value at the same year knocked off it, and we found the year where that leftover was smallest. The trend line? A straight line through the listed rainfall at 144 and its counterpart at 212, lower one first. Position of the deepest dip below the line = 177 yr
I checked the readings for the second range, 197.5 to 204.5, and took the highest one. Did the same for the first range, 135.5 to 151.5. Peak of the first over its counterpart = 0.97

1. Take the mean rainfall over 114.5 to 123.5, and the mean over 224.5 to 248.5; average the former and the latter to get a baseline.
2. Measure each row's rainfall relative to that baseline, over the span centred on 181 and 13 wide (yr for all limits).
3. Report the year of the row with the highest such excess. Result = 187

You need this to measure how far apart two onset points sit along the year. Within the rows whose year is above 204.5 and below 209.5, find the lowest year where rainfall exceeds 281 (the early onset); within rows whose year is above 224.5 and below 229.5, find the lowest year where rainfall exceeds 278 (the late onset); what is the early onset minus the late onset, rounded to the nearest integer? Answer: -20 yr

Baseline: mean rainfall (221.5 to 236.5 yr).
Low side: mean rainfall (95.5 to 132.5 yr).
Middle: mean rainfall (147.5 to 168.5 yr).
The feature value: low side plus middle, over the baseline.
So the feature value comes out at 1.50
